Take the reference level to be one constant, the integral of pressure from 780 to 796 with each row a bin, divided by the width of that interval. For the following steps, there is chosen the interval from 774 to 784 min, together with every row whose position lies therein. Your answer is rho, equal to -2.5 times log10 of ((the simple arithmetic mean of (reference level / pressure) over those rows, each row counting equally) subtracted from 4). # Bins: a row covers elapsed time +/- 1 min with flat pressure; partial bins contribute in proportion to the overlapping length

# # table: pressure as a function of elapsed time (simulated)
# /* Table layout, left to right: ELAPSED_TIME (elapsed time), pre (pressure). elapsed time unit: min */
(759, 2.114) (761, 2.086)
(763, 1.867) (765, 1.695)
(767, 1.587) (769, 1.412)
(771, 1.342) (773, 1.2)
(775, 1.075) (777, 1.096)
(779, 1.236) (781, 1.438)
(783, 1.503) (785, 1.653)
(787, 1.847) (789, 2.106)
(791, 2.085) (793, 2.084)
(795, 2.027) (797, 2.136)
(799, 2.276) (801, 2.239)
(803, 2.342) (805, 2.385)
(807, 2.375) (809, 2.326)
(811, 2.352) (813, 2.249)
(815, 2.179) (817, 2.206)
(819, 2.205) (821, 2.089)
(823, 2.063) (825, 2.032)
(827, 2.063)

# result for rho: -1.00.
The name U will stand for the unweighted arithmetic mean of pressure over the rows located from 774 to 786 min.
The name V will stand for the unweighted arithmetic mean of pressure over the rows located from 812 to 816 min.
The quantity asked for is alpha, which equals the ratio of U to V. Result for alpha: 0.60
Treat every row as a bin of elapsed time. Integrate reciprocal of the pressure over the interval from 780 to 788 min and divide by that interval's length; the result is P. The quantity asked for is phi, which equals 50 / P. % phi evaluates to 80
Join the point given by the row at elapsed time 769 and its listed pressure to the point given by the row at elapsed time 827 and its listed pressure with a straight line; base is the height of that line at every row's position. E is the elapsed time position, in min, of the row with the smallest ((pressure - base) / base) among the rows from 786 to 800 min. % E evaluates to 787 min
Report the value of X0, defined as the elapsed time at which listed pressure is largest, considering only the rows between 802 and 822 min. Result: 805 min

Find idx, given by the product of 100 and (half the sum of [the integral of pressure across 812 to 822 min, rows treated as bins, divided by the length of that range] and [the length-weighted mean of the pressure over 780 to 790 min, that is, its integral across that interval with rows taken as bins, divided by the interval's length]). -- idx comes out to 195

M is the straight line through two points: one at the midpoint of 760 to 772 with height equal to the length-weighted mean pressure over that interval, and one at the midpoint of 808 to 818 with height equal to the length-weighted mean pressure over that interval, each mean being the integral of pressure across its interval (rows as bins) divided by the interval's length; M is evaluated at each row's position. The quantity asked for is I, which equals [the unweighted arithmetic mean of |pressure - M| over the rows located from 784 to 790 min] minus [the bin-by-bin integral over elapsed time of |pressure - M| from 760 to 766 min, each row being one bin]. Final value -1.37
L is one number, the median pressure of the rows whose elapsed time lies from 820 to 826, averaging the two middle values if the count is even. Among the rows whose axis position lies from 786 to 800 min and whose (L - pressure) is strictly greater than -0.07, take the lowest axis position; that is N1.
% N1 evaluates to 787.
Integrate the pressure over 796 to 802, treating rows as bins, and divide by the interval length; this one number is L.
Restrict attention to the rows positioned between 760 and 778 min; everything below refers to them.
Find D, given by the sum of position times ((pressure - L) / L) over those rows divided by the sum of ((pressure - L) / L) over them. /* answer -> 771.3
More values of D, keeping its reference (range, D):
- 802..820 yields 806.3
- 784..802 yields 788.2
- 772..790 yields 778.8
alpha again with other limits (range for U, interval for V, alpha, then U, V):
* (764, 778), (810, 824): 0.61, 1.34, 2.19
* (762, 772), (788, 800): 0.75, 1.58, 2.12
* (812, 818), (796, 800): 1.00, 2.21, 2.21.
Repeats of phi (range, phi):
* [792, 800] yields 106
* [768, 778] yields 61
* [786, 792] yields 100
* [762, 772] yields 78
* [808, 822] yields 111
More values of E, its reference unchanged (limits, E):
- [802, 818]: 815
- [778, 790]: 779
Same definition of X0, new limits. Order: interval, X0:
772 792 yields 789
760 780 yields 761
